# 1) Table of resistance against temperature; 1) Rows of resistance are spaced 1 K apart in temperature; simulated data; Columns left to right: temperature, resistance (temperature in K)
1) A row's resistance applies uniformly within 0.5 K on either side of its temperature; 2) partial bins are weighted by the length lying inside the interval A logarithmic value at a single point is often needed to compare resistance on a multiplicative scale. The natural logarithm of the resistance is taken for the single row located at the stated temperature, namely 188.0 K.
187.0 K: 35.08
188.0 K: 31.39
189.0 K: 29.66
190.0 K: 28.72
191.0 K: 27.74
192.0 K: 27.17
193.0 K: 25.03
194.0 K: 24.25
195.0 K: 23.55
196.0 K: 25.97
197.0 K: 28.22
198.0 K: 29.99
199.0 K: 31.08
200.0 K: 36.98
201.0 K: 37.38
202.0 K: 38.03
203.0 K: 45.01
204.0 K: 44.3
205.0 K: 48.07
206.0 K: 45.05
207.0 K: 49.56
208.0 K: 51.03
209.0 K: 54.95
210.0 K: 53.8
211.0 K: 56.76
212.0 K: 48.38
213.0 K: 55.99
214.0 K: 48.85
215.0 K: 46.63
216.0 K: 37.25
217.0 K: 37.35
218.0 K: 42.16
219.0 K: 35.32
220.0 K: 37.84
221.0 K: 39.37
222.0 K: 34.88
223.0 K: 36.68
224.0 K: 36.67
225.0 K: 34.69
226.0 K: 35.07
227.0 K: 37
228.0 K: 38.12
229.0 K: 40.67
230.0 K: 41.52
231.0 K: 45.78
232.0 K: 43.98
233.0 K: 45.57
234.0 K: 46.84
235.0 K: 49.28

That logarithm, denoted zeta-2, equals 3.45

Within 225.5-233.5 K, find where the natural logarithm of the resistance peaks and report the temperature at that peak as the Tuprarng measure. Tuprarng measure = 231.0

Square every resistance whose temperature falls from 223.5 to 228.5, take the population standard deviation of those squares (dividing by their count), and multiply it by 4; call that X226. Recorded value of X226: 369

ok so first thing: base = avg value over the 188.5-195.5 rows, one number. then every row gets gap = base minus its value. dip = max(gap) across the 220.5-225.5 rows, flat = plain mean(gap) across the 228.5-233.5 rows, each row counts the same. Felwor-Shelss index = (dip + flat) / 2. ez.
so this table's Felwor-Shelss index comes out -12.5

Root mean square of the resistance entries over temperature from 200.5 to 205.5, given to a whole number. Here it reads 43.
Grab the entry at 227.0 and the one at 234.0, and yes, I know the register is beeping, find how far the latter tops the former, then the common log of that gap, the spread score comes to 0.99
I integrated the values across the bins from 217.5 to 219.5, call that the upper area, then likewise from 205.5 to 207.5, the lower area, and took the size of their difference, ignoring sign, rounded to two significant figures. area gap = 17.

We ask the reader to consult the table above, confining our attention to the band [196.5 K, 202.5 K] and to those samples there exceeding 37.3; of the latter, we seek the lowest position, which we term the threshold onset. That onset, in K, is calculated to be 201.0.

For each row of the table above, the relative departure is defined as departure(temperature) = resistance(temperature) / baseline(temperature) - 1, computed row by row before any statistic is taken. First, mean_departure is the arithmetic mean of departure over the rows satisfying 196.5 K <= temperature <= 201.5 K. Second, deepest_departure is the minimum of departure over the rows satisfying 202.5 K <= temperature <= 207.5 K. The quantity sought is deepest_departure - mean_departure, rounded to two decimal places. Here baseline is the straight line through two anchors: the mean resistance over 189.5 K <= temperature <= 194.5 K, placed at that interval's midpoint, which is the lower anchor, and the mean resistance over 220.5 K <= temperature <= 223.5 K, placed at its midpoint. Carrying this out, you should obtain 0.31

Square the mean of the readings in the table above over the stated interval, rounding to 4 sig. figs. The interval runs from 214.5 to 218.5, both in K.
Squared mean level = 1669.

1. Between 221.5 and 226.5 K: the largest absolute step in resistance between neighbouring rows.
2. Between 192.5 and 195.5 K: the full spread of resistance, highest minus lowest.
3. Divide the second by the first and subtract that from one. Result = 0.3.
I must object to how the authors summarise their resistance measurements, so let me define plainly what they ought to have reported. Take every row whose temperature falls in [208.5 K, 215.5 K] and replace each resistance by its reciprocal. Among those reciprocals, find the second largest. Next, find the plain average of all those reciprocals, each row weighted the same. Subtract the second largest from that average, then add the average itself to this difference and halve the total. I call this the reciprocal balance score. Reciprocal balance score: 0.009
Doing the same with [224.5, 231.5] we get 0.012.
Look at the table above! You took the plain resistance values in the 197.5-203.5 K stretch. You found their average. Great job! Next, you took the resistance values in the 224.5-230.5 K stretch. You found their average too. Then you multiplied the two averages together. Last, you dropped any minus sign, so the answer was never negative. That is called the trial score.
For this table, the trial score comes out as 1378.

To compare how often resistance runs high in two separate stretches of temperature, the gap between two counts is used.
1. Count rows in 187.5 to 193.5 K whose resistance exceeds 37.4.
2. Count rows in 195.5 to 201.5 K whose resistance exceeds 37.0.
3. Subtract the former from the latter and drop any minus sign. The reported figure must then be 1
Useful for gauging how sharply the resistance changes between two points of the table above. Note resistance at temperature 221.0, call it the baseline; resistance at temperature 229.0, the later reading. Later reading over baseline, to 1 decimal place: 1.0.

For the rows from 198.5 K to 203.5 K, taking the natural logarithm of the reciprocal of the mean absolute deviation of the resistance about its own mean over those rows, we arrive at -1.1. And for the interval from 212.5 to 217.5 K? -1.8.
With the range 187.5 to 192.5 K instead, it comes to -0.2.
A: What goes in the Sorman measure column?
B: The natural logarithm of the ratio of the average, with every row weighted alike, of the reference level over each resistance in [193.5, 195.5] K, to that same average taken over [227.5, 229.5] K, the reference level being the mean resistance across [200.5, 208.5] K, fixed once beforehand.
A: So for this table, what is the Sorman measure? 0.50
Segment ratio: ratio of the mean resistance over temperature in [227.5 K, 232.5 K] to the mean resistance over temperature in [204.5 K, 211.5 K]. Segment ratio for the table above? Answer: 0.82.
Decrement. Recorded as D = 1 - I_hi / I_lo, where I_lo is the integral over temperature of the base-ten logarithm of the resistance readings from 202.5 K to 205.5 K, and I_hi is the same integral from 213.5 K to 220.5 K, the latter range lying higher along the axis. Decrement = -1.3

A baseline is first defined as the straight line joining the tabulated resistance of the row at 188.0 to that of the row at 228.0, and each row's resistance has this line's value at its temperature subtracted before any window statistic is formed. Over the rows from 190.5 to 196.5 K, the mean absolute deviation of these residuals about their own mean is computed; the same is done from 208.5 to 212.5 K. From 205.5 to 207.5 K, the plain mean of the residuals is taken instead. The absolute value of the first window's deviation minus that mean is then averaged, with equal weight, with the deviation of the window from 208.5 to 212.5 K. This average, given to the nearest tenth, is 7.0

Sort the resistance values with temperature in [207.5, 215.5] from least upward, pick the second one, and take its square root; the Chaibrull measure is 7.0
